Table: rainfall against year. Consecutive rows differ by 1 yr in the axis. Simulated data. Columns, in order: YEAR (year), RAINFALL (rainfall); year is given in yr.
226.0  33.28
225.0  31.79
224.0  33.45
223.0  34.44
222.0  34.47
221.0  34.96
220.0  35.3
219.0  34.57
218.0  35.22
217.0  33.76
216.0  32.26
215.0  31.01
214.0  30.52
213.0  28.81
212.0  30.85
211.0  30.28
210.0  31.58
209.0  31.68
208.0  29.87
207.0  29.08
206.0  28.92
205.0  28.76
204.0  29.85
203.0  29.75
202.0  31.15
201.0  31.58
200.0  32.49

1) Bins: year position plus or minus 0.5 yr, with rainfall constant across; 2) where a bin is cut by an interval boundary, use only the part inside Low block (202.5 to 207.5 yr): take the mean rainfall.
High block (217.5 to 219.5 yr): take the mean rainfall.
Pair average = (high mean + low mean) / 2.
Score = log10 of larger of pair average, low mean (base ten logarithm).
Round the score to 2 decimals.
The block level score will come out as 1.51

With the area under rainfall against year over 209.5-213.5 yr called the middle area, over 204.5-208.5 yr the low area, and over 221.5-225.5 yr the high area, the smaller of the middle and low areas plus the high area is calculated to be 251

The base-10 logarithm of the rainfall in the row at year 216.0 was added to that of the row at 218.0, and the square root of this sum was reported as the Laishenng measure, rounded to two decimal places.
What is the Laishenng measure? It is 1.75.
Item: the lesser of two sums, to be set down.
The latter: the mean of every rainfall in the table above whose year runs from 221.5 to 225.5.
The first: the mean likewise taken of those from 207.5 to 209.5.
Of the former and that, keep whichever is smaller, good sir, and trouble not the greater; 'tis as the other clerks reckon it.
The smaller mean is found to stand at 30.8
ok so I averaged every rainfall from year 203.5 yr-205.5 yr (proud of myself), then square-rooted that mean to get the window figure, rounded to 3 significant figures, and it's 5.41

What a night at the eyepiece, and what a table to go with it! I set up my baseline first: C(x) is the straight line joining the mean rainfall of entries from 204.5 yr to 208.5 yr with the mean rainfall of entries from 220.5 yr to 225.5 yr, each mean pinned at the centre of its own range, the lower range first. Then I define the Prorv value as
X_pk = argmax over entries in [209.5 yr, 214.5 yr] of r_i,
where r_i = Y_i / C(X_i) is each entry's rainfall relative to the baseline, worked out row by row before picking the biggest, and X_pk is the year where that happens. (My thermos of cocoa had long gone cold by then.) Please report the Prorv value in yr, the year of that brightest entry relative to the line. 210.0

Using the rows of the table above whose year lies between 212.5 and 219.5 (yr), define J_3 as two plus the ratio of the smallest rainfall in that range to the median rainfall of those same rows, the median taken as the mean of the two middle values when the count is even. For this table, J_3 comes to 2.89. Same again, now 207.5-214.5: 2.94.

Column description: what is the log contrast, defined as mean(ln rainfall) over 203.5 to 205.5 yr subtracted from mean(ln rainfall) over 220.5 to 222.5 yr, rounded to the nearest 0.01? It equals 0.17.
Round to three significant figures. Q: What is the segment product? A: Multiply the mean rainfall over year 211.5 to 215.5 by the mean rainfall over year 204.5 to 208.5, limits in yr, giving 883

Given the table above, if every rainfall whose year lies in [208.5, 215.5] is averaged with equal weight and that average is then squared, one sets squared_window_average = 941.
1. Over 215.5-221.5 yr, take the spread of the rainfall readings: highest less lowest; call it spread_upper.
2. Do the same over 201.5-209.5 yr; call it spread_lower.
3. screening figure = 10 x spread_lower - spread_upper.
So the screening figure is 26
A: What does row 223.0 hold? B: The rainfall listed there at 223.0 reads 34.44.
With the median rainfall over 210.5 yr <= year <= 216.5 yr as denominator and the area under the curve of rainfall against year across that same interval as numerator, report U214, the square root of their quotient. 2.4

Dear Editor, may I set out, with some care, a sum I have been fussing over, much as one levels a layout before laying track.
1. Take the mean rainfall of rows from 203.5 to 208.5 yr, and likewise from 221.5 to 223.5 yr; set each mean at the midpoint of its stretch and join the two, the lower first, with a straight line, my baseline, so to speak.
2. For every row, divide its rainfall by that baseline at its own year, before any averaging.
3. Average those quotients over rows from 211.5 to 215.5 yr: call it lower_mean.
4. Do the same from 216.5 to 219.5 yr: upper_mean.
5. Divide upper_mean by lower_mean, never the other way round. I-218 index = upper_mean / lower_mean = 1.09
